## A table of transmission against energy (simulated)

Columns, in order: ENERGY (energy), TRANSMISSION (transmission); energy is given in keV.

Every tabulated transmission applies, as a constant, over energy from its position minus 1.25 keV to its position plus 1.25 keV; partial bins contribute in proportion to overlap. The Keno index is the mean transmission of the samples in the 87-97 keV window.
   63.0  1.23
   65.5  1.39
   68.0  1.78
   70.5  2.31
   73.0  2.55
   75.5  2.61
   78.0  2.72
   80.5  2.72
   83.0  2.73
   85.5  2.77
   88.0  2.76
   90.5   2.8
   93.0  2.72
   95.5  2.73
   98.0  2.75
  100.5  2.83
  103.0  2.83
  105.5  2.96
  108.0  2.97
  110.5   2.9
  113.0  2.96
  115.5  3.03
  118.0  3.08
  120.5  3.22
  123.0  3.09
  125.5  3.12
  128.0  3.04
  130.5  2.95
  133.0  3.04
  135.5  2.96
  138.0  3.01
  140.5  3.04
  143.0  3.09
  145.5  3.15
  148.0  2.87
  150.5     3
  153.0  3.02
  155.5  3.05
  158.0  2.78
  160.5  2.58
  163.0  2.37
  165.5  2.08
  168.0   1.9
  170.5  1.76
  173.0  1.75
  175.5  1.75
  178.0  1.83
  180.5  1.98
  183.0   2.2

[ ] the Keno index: 2.75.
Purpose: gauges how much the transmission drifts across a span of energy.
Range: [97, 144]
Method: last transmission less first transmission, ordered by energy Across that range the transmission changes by 0.34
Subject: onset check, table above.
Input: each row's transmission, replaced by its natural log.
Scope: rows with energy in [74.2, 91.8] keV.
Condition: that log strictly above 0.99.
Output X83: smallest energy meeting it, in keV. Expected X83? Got 78.0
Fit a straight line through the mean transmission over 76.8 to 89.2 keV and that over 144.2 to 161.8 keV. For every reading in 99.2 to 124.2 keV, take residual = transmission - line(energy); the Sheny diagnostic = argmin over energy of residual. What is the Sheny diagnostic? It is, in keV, 103.0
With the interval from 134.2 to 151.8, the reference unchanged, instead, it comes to 148.0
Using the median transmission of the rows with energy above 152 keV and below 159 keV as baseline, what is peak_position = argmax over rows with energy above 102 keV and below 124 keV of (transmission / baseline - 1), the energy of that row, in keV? 120.5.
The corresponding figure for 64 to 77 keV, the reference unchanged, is 75.5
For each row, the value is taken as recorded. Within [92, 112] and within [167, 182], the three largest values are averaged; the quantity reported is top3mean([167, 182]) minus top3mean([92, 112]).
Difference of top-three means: -1.0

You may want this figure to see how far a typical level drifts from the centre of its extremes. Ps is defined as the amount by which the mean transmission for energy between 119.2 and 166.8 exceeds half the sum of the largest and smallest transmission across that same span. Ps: 0.27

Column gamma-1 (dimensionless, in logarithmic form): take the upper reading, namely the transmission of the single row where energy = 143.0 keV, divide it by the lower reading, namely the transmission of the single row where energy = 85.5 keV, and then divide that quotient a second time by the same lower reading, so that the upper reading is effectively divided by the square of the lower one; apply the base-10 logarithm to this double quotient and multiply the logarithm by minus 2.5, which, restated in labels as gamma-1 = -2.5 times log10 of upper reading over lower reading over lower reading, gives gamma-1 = 0.99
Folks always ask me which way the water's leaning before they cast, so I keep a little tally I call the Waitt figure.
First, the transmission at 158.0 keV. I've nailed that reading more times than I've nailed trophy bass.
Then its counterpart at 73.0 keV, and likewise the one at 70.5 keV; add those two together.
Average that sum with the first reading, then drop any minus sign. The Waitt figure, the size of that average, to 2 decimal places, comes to 3.82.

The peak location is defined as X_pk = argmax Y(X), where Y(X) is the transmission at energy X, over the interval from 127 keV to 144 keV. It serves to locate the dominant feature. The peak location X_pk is 143.0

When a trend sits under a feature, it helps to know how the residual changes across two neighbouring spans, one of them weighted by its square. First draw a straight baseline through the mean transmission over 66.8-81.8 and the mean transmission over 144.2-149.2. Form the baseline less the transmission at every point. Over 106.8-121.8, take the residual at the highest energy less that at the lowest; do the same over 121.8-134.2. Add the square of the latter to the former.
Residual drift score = -0.14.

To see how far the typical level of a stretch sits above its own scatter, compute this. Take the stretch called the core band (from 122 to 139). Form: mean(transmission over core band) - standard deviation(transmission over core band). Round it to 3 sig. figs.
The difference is 2.97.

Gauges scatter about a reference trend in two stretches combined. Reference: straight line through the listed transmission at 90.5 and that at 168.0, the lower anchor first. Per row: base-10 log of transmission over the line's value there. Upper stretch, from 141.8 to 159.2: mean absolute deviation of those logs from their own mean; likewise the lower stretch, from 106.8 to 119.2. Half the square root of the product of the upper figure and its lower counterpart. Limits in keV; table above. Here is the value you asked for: 0.0064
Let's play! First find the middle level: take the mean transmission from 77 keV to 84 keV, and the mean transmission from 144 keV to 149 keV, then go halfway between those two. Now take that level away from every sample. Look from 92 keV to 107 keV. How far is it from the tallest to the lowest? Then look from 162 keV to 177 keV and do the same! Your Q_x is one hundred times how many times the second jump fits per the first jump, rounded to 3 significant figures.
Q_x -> 258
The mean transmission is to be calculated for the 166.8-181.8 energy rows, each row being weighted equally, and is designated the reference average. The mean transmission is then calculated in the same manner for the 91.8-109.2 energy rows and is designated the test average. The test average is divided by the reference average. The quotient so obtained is 1.5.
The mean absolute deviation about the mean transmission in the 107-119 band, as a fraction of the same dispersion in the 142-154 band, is 0.71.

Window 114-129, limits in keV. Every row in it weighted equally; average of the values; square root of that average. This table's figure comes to 1.76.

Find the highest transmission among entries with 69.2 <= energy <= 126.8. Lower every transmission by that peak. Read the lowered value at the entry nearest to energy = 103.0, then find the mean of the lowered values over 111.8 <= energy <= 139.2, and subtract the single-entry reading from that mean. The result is 0.22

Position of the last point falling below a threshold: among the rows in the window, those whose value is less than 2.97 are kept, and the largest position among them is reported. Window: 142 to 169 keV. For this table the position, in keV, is 168.0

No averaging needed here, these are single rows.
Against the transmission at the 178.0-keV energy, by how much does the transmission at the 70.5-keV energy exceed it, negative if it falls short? 0.5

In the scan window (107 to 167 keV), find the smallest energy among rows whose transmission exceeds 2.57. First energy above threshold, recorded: 108.0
